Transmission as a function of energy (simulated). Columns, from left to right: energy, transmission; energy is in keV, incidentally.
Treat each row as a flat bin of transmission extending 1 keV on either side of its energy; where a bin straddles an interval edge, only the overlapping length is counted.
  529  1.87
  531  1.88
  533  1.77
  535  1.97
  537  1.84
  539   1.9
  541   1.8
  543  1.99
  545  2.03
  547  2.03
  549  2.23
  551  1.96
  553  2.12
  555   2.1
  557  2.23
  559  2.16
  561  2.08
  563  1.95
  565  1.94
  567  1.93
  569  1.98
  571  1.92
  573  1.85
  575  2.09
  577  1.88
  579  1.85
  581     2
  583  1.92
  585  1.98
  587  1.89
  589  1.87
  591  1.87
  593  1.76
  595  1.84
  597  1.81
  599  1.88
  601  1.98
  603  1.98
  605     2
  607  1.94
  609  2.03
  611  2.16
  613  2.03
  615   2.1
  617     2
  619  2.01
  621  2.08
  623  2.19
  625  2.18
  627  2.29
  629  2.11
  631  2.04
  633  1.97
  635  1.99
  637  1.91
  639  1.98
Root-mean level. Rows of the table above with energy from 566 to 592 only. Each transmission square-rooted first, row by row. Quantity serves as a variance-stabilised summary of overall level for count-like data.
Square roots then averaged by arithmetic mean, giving 1.39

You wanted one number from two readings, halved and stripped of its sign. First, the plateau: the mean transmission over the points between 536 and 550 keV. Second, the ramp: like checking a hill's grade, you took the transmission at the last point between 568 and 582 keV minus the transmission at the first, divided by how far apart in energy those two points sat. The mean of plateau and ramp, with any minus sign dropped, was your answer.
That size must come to 0.988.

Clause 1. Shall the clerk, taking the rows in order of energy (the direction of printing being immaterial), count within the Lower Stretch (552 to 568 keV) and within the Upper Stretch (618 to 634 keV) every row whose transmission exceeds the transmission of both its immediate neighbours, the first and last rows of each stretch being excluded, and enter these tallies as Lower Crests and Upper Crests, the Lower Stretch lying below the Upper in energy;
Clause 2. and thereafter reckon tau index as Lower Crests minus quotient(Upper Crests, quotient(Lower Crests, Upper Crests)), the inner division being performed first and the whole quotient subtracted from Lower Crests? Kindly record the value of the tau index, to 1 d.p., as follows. -3.0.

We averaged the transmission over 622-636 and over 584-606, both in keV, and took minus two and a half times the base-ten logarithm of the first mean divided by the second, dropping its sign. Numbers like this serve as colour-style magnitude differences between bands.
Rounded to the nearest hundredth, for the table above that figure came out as 0.12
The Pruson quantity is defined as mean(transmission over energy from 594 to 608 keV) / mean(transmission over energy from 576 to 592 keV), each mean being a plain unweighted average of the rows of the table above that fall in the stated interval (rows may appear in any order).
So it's 1.01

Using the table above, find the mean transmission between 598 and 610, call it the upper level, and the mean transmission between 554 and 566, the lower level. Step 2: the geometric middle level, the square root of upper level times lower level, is 2.02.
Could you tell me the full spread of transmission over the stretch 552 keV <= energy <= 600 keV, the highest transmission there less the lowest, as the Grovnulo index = 0.470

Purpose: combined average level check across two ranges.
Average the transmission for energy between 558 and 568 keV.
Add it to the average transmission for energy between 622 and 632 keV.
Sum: 4.17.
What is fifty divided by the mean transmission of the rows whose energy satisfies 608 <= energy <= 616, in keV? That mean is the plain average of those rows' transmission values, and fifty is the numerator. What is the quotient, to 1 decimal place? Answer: 24.0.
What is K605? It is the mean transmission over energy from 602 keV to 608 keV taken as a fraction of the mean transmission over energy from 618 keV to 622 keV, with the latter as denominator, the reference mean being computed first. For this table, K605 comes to 0.96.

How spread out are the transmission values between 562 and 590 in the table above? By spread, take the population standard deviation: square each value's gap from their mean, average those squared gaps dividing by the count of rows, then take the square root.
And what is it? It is 0.06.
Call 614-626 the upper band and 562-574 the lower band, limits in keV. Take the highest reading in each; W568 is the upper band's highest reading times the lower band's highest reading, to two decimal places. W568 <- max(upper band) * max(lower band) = 4.34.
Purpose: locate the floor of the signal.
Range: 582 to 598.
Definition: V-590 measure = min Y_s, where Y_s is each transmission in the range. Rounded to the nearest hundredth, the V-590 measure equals 1.76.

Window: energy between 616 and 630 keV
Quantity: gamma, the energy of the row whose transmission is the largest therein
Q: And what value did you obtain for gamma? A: 627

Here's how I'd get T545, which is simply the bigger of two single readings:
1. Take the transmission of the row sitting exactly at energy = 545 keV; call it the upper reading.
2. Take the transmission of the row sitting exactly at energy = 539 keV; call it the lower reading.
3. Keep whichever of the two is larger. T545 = 2.03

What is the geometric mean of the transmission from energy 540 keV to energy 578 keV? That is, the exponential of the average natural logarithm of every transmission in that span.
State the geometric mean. 2.011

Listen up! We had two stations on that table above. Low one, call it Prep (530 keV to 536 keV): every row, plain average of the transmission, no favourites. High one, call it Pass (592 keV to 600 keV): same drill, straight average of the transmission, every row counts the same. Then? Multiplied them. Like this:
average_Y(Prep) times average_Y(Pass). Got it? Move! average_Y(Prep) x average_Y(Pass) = 3.41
